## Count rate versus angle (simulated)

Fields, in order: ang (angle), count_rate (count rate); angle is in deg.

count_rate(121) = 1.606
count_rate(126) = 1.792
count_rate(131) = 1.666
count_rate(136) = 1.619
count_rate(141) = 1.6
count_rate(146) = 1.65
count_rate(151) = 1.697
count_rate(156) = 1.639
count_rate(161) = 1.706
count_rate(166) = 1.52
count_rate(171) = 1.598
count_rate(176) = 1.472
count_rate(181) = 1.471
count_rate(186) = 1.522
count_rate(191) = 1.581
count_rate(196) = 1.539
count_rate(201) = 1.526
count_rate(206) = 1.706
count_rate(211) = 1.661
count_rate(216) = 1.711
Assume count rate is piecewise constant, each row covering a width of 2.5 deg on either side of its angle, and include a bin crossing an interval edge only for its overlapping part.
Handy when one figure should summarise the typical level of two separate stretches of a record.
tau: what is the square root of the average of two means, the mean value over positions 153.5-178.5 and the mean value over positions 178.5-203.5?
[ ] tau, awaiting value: 1.248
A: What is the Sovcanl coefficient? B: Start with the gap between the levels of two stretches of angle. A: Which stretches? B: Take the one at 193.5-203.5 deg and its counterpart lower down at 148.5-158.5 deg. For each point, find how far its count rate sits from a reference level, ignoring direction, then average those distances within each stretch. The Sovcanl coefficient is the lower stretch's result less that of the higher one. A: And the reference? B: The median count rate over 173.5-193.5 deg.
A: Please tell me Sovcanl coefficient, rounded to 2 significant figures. 0.14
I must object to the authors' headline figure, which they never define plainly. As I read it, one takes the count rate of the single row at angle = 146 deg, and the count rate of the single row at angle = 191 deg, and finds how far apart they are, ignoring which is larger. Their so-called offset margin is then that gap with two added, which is 2.07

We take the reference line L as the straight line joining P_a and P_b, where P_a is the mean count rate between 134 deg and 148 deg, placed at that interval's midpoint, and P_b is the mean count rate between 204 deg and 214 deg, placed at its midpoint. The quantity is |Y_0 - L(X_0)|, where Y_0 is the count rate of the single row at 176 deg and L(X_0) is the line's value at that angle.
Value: 0.18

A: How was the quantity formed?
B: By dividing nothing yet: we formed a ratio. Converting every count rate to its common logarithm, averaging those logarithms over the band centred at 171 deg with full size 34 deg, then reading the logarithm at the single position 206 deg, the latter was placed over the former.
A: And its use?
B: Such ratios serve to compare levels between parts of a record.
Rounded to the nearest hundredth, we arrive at 1.20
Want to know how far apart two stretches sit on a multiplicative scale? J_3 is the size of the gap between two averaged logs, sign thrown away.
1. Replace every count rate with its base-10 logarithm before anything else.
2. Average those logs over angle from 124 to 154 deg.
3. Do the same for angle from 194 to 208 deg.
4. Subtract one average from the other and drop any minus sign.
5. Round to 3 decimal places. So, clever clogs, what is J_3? 0.022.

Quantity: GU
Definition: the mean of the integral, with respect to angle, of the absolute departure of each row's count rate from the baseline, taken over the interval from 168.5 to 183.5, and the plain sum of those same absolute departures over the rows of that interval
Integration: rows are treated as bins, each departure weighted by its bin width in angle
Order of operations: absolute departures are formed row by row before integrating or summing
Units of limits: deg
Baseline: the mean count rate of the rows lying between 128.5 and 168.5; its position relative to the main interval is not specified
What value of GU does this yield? 1.11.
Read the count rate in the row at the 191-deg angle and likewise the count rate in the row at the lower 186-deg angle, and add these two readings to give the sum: 3.10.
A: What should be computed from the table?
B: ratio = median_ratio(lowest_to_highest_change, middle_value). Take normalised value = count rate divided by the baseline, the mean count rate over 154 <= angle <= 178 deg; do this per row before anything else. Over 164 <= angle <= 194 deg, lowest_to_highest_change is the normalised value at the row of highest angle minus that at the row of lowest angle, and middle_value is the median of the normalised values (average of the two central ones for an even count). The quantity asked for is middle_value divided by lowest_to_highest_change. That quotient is 25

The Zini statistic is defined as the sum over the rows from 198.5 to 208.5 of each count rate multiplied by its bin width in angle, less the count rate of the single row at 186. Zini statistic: 14.6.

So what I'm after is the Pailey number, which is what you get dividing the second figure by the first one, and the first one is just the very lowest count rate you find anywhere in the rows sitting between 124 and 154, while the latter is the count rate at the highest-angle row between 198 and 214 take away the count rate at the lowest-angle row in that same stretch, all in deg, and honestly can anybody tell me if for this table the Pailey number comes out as 0.08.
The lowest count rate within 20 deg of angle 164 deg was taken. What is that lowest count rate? 1.471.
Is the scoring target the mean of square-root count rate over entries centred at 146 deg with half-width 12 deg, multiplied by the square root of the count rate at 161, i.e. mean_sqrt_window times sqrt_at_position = 1.67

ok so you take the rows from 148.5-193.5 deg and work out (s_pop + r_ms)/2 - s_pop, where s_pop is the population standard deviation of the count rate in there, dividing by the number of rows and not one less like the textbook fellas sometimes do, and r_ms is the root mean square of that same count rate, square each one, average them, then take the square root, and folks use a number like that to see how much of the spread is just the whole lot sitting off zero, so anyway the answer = 0.75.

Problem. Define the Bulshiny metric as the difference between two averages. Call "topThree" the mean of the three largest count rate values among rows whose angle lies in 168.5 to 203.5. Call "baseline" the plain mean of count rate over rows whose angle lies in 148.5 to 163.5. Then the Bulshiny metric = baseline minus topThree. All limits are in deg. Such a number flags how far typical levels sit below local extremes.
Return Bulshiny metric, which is 0.11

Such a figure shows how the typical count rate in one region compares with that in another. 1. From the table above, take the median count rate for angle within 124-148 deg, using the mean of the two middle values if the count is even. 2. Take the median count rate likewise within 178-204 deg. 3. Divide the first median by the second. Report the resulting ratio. 1.08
